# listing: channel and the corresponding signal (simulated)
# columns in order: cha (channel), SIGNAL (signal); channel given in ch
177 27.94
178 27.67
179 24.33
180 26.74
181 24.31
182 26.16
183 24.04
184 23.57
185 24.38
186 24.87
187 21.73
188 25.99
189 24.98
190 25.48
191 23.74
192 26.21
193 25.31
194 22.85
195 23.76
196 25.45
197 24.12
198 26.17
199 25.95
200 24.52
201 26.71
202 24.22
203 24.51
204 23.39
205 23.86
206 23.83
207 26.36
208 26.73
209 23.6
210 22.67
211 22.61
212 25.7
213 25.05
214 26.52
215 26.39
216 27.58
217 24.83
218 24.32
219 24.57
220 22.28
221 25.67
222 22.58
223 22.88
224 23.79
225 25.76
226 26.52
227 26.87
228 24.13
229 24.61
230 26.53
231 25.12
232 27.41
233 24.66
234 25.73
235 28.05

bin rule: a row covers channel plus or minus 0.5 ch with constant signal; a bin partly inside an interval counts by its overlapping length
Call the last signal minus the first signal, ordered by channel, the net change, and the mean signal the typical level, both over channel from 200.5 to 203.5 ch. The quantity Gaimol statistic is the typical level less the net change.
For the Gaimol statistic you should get 27.3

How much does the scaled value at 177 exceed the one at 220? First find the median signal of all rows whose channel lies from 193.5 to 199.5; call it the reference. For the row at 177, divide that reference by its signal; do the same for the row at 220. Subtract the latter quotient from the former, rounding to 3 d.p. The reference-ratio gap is -0.225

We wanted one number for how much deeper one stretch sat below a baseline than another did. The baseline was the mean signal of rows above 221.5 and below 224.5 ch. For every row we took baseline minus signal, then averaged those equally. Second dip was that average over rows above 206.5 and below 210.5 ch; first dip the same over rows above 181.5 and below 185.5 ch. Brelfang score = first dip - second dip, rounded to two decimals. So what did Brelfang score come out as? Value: 0.30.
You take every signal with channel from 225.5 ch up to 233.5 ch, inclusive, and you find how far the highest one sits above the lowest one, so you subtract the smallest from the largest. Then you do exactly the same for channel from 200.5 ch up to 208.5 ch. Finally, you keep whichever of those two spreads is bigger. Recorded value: 3.3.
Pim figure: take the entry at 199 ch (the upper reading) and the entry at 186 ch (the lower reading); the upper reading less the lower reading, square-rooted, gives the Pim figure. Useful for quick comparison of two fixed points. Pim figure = 1.0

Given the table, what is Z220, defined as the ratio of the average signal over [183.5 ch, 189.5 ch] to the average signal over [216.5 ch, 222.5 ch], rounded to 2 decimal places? 1.01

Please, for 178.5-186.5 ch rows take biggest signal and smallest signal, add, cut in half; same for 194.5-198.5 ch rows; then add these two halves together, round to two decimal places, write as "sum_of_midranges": 50.12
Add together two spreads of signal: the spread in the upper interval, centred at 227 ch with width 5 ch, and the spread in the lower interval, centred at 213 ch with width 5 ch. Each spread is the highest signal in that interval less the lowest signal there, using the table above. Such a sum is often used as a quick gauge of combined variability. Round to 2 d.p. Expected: 6.65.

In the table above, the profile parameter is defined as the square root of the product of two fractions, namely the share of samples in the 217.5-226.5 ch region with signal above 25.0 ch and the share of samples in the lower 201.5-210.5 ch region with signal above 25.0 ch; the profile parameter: 0.27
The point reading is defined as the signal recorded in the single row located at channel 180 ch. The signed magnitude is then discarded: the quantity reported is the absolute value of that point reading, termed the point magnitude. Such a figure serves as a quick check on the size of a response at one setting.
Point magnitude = 26.7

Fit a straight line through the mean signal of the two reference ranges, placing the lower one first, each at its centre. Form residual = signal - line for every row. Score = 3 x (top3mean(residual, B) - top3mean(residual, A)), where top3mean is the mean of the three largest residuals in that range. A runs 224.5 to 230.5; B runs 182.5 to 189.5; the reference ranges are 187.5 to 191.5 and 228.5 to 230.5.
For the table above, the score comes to -2.5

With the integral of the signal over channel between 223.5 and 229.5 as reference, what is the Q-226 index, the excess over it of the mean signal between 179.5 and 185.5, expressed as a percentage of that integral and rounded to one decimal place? -83.6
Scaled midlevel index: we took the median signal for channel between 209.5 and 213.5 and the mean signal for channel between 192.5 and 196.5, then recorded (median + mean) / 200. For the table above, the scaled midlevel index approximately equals 0.241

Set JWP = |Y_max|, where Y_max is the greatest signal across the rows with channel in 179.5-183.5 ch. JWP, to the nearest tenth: 26.7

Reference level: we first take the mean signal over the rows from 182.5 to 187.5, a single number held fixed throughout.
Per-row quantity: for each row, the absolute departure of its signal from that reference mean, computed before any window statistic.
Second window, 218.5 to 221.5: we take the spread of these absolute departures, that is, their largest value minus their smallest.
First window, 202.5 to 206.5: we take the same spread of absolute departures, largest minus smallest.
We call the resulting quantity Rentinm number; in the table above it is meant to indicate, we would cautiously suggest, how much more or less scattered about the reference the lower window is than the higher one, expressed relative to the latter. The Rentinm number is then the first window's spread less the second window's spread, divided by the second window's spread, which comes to -0.38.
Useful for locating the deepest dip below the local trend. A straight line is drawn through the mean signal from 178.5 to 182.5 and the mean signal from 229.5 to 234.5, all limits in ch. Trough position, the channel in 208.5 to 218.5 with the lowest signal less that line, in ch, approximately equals 211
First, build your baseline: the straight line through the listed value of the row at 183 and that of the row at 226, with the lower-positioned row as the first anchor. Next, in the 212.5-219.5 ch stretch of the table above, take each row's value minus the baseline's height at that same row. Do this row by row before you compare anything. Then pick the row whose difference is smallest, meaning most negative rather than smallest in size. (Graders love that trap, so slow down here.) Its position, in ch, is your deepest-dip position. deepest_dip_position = 218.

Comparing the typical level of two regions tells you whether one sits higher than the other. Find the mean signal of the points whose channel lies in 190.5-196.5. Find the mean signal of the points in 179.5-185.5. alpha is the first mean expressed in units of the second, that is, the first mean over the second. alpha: 0.99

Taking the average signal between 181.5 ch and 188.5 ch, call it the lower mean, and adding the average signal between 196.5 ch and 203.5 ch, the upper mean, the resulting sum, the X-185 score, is 49.6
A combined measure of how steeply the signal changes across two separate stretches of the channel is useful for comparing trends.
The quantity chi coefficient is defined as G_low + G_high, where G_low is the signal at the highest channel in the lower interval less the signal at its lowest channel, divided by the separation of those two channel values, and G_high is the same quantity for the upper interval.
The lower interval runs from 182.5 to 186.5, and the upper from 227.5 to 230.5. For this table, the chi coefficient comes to 1.5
